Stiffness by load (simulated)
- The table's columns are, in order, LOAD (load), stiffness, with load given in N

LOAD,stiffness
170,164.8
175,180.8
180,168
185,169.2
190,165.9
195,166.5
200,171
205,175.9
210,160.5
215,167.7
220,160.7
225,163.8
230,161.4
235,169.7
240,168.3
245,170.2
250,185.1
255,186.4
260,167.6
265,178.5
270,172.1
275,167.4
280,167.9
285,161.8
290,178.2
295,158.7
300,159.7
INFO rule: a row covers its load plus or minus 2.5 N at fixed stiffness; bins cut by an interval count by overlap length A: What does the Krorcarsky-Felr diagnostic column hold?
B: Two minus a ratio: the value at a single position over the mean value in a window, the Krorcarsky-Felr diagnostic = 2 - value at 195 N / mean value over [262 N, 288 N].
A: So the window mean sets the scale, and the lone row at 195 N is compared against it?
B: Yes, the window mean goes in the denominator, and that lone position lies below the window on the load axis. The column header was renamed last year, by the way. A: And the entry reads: 1.02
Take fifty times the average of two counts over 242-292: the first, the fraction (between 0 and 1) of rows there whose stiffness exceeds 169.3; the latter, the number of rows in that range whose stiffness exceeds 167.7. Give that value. 190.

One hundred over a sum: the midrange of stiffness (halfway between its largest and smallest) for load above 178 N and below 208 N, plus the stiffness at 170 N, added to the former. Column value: 0.298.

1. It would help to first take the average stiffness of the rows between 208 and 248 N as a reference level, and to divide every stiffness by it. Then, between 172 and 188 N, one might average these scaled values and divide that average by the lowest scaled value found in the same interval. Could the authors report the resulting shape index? 1.03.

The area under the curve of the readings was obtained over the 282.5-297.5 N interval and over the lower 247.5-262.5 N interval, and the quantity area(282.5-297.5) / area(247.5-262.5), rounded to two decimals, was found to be 0.93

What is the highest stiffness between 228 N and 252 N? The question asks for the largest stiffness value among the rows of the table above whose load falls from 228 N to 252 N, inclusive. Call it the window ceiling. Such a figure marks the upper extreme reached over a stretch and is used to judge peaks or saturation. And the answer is 185.1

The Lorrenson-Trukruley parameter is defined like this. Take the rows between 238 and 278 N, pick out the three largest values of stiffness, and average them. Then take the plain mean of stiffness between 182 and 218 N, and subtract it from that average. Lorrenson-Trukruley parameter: 15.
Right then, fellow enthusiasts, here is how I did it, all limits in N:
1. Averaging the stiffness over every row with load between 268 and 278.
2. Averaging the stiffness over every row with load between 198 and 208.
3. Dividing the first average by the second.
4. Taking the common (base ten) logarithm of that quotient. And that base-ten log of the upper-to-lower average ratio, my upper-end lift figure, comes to -0.009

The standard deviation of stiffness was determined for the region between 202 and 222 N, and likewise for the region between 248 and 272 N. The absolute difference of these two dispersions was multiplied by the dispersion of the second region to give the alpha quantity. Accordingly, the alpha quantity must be 7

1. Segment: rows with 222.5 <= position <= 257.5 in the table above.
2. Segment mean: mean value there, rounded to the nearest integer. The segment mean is 172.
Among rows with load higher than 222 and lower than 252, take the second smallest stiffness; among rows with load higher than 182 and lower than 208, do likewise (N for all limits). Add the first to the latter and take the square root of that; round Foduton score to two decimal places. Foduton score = 18.17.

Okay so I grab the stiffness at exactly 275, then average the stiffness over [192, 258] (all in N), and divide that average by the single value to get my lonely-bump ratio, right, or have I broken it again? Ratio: 1.01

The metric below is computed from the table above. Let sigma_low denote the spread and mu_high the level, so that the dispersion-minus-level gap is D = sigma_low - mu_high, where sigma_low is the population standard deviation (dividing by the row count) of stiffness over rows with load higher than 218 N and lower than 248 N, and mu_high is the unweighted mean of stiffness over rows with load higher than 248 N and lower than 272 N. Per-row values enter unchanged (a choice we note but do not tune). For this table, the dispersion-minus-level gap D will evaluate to -174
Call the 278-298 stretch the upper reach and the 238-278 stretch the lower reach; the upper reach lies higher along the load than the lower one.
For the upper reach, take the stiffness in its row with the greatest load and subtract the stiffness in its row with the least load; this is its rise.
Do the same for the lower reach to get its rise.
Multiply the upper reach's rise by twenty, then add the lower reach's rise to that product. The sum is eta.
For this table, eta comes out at -185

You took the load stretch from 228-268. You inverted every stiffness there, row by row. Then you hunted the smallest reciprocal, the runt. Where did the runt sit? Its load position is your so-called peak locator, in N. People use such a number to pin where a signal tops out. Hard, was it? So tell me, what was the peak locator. 255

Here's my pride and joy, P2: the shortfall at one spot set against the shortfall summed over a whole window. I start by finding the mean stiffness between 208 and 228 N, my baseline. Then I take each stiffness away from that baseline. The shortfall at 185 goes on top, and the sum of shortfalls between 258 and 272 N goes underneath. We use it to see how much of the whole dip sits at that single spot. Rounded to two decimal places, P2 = 0.21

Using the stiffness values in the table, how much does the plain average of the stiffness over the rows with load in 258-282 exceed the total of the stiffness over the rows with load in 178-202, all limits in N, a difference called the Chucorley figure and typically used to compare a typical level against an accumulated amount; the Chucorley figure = -670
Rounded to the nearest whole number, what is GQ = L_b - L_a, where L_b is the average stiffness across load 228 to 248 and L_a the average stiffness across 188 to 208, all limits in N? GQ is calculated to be -2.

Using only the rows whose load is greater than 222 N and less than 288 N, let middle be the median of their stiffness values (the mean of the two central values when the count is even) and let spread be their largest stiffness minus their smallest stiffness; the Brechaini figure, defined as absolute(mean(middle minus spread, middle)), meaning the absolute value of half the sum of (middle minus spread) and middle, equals 156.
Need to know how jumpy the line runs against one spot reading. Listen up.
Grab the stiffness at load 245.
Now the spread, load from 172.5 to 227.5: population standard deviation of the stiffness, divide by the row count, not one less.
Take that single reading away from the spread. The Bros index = -164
